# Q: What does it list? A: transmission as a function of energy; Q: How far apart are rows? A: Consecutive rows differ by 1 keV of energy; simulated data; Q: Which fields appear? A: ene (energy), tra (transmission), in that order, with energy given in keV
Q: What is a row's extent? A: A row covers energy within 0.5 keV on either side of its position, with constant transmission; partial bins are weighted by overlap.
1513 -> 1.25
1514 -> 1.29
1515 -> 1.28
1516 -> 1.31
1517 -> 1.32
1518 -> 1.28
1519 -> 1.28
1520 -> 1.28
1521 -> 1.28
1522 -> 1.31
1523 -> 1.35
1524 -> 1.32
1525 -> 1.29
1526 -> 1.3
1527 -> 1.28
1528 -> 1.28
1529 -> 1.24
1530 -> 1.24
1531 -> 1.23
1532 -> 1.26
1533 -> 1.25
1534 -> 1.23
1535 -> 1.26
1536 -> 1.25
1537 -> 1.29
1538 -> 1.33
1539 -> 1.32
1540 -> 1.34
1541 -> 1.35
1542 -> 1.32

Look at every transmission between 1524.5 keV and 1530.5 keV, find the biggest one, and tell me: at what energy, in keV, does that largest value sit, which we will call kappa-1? 1526 keV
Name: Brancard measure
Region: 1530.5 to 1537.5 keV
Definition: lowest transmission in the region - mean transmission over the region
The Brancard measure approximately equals -0.023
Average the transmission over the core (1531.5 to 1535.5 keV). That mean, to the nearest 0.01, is 1.25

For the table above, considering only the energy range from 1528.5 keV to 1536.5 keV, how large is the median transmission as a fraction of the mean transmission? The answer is 1.00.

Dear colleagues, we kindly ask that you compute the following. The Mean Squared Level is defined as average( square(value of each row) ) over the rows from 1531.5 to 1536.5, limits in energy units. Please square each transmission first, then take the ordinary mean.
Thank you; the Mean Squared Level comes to 1.56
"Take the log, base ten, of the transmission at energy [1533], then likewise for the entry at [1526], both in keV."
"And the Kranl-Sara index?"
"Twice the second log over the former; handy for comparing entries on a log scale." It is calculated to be 2.35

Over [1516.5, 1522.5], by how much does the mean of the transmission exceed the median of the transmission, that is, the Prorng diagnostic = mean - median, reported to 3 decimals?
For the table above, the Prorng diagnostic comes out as 0.012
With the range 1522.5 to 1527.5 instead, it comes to 0.008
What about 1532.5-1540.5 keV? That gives 0.009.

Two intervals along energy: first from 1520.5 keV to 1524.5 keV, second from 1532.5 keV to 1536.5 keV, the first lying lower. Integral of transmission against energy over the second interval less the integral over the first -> -0.27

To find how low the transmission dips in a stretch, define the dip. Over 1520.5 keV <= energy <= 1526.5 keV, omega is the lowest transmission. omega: 1.28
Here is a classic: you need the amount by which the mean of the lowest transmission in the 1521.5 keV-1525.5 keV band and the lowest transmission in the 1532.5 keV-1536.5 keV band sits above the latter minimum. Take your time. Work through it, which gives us 0.030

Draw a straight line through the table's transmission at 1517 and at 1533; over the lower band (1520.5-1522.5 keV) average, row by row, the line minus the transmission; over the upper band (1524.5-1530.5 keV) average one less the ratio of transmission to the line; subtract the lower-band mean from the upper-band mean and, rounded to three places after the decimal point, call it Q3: -0.003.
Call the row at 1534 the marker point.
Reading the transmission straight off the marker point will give 1.23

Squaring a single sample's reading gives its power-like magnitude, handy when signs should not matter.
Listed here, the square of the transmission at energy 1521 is 1.64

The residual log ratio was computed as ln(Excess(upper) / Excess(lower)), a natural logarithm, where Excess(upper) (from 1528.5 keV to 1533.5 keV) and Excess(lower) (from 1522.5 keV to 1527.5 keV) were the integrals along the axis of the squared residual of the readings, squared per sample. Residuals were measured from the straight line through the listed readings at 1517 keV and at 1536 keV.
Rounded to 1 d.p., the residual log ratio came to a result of 0.1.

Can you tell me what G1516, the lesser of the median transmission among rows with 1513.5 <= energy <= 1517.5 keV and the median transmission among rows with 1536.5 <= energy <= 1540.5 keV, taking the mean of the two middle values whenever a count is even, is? 1.30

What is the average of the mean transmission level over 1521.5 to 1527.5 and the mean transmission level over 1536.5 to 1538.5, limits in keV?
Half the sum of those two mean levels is 1.31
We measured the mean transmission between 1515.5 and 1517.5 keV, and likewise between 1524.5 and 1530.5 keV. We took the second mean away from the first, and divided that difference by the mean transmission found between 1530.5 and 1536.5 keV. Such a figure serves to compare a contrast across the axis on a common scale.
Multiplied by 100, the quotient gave 3.5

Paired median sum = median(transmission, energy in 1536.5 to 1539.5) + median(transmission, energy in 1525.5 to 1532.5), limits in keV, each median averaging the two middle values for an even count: 2.58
